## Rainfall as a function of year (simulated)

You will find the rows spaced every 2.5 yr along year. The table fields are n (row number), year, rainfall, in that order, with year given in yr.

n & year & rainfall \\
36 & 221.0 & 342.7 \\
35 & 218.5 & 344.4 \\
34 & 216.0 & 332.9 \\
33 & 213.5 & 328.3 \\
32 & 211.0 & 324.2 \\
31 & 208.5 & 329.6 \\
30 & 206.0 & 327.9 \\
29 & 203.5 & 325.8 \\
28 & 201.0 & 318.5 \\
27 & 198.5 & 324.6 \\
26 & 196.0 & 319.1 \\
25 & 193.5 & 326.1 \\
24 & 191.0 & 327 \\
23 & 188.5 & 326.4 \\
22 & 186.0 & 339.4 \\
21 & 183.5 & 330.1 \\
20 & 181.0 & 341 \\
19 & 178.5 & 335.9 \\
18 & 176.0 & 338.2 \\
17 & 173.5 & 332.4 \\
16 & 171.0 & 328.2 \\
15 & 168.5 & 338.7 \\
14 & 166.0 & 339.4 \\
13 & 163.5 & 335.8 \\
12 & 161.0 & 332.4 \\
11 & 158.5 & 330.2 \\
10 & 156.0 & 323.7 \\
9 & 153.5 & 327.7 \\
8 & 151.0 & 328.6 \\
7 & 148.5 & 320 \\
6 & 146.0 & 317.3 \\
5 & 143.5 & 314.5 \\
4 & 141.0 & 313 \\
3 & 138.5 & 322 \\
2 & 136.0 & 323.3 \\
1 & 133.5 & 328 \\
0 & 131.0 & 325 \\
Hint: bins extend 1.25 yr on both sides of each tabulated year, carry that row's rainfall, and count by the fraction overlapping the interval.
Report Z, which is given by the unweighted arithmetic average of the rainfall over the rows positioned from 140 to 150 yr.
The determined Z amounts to 316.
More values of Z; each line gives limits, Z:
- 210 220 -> 332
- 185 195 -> 330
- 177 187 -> 337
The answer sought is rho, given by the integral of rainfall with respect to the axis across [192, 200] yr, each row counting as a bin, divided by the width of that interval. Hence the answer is 323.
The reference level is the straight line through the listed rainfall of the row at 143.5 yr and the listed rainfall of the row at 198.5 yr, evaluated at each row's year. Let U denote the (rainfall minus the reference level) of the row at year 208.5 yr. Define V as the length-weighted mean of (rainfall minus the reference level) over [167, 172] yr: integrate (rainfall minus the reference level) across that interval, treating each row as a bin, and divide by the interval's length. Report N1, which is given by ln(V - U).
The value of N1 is 2.4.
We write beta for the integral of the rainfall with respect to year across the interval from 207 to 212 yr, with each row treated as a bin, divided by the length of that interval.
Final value 327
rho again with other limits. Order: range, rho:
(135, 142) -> 320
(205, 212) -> 327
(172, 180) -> 335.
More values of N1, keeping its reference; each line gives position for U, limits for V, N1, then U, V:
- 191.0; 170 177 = 2.2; 4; 12.9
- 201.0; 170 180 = 3.0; -7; 13.7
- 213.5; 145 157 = 1.9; 1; 7.7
